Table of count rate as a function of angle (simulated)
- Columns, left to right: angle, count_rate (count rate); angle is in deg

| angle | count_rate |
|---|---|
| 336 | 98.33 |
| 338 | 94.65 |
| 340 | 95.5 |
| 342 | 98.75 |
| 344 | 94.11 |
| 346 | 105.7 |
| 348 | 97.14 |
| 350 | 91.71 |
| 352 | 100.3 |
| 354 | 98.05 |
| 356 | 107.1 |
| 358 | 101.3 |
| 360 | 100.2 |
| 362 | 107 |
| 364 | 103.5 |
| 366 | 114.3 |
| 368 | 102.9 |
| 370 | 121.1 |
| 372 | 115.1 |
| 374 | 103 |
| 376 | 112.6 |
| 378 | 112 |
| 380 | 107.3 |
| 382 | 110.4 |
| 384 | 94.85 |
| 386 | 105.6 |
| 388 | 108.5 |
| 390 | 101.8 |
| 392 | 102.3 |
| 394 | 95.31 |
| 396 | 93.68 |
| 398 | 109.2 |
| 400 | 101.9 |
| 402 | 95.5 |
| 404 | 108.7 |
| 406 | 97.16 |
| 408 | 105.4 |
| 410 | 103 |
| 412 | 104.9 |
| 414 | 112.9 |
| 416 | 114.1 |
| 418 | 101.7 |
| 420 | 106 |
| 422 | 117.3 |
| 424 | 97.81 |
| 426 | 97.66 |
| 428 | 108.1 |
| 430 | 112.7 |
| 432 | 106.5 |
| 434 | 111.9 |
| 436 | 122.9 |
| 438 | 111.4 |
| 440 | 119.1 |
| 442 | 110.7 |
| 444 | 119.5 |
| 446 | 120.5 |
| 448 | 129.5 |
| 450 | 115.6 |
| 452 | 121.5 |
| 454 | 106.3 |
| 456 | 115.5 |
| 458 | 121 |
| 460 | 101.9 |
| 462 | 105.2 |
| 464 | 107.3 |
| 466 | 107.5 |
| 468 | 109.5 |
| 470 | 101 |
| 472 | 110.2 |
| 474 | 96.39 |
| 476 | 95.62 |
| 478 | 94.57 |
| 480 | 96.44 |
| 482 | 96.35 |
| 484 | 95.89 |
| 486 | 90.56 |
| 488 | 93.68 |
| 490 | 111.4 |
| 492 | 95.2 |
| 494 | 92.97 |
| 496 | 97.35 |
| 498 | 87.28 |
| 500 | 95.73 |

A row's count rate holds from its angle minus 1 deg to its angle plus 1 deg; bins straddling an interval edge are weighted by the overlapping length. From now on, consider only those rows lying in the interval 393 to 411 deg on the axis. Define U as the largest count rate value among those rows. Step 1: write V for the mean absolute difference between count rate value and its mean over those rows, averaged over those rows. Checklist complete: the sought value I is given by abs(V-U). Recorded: 104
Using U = 109.2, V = 5.1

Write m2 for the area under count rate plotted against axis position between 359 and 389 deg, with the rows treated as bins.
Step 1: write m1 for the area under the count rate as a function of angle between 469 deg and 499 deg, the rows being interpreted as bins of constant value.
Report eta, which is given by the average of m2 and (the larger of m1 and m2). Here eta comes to 3237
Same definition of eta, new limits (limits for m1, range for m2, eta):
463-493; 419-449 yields 3383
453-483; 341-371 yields 3108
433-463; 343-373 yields 3292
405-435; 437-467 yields 3425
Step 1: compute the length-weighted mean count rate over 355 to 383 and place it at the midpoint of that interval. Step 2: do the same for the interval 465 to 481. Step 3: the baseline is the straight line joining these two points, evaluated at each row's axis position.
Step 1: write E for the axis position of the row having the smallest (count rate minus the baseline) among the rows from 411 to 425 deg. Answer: 424 deg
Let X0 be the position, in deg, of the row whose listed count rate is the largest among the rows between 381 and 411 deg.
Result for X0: 382 deg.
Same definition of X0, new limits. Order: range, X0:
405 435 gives 422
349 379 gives 370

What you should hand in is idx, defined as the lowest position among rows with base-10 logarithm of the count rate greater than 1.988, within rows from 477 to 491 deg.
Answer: 490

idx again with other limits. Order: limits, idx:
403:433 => 404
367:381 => 368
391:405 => 392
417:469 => 418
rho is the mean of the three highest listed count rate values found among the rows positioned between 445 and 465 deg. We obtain 124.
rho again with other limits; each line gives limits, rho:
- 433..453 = 125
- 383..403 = 108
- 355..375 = 117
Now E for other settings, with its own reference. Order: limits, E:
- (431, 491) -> 486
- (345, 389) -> 350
